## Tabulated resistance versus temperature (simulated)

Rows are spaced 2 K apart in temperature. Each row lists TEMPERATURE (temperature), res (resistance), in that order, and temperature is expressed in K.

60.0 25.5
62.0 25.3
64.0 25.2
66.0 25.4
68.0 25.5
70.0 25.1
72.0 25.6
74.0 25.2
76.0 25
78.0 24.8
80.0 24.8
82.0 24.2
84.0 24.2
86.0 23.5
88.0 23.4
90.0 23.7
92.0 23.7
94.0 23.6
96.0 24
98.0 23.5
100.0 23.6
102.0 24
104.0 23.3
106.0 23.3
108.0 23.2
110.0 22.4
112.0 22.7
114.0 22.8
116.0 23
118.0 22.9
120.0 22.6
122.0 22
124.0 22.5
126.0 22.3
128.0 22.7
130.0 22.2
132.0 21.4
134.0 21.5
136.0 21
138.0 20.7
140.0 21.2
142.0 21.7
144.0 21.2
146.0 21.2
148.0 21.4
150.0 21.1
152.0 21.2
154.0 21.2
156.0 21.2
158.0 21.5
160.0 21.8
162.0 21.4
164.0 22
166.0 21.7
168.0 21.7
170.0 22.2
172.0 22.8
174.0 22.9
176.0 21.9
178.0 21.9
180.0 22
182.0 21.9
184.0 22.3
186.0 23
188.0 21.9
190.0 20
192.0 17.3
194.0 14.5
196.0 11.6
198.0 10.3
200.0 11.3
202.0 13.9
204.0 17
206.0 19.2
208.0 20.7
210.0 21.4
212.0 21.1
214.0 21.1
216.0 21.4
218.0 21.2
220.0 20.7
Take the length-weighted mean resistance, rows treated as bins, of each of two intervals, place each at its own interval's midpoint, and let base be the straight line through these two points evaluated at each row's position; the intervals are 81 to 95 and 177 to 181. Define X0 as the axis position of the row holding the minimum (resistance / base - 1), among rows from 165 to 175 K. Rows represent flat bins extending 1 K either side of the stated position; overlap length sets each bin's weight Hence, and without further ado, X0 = 166.0 K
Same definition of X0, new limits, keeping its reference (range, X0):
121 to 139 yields 138.0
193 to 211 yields 198.0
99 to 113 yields 110.0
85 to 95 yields 88.0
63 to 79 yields 78.0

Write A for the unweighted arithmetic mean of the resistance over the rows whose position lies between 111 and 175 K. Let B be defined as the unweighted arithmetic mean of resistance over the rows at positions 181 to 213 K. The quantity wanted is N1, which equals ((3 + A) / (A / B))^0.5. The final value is 4.52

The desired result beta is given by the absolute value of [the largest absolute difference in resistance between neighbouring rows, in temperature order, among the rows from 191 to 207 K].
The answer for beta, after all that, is 3.10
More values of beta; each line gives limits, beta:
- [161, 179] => 1.00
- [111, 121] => 0.30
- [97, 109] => 0.70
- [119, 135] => 0.80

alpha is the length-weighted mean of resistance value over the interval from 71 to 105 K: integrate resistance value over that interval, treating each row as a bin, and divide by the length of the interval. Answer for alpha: 24.1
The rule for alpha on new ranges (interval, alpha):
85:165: 22.3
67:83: 25.0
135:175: 21.6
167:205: 19.0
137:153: 21.2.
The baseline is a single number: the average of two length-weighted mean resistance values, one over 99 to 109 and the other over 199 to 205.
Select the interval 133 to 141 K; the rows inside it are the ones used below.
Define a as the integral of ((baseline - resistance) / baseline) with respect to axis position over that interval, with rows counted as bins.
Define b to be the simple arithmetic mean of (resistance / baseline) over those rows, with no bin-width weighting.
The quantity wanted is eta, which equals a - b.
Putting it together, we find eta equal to -2.1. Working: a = -0.99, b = 1.12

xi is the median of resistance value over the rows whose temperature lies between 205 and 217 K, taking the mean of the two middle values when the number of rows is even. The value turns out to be 21.1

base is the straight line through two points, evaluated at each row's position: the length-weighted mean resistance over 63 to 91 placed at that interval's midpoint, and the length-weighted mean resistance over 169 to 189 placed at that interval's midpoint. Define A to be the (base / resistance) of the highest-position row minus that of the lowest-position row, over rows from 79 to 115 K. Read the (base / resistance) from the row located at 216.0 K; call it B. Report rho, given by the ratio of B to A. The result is 19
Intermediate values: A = 0.05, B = 1.000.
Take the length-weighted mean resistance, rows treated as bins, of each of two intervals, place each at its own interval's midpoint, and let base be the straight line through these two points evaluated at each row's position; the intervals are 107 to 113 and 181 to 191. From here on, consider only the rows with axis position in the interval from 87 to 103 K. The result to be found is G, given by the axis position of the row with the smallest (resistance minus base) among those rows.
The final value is 88.0 K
